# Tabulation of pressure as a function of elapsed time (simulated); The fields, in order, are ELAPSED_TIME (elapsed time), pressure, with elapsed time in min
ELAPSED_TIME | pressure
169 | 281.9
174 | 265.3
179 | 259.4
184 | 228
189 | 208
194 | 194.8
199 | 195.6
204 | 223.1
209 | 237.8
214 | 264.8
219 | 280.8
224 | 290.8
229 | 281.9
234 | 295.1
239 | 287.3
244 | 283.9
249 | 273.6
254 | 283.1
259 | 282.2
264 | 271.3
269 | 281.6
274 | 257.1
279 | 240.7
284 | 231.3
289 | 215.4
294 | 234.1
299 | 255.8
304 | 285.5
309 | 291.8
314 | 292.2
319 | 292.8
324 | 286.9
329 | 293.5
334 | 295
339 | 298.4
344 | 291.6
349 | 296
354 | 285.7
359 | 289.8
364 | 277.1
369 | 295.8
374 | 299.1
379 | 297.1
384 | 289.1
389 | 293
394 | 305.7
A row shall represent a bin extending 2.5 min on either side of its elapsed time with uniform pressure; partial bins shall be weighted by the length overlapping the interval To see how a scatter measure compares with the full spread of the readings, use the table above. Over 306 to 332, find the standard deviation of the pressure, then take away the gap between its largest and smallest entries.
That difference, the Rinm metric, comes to -4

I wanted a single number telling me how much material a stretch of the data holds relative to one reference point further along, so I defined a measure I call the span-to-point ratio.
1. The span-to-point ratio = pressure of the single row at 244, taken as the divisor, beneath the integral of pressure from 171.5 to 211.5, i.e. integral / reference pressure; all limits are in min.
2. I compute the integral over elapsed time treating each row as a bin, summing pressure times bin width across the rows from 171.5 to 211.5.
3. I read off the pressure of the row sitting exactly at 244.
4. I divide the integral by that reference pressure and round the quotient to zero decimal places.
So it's 32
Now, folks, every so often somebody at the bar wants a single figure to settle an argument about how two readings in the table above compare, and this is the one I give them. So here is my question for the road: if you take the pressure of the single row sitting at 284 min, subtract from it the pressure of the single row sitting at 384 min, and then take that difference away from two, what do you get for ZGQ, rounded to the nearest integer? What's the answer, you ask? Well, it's 60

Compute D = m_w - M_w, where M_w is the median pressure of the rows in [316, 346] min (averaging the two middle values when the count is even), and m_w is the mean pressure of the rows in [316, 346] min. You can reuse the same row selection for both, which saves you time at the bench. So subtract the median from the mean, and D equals 0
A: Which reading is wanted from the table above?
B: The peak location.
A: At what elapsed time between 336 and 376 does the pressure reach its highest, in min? 374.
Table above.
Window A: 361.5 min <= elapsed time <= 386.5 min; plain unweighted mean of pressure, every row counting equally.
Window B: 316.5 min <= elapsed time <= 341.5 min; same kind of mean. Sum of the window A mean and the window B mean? 585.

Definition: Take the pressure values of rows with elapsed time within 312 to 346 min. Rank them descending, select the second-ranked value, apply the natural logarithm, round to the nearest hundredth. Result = 5.69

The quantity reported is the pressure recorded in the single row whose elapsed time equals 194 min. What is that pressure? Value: 194.8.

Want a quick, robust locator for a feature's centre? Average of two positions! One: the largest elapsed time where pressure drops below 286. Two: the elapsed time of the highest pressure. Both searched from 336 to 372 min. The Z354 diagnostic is 351.5 min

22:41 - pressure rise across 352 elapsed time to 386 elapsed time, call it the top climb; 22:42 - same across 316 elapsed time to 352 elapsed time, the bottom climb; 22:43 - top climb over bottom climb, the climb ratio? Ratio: 1.1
